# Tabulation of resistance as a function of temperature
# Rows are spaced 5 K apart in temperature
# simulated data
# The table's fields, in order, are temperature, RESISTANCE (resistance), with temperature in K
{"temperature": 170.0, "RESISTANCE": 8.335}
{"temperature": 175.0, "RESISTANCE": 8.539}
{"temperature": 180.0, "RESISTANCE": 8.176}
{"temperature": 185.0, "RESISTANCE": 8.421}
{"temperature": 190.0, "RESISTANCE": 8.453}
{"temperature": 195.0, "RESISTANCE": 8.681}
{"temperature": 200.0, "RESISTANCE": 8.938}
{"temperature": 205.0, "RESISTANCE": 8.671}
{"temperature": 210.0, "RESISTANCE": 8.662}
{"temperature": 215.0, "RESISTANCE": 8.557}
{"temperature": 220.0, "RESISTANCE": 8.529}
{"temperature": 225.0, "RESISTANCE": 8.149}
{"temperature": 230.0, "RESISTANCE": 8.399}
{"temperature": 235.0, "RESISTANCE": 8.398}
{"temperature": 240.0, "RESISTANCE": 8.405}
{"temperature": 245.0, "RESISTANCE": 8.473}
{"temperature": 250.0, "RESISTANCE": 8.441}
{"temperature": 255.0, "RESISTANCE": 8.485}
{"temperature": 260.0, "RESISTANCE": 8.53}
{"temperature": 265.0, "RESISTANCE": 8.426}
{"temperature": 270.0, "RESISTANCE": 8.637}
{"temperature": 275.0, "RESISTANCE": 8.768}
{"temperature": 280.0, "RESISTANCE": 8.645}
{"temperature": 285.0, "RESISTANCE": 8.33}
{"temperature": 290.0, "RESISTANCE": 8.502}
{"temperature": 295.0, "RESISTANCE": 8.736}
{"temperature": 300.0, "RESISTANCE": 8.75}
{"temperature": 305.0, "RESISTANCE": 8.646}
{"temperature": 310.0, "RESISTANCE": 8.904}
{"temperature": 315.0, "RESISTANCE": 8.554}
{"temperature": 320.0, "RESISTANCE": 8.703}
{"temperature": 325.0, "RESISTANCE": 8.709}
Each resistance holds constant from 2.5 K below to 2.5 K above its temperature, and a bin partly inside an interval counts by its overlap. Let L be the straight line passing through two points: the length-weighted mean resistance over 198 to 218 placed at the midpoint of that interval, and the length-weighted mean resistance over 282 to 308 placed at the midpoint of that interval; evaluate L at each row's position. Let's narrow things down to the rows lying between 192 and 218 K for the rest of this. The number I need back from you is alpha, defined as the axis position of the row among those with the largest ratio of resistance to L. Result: 200.0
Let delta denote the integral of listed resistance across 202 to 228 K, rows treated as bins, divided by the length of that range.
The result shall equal 8.52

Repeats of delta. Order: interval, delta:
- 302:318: 8.70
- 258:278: 8.59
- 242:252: 8.46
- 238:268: 8.46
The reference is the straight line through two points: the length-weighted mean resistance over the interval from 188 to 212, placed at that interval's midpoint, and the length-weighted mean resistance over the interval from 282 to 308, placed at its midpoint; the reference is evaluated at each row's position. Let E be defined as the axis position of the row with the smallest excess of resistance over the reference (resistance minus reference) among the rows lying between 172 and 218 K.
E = 180.0 K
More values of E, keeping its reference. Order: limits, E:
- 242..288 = 285.0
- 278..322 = 285.0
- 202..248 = 225.0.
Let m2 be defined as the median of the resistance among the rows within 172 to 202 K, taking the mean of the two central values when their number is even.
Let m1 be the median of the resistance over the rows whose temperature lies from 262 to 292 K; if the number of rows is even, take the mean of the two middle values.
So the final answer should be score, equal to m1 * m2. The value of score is 72.8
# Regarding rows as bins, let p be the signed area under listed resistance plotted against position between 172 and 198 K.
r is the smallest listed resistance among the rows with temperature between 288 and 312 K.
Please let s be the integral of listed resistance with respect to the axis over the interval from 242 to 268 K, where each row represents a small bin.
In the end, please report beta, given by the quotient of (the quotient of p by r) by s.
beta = 0.117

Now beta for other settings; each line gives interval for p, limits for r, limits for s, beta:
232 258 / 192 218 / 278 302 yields 0.124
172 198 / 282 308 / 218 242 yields 0.131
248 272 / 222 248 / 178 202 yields 0.122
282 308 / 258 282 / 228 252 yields 0.131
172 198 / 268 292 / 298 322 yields 0.126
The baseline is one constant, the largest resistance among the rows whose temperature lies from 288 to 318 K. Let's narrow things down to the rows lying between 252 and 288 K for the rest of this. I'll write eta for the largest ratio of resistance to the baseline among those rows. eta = 0.98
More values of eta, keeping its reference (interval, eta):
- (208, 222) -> 0.97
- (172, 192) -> 0.96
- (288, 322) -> 1.00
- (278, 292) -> 0.97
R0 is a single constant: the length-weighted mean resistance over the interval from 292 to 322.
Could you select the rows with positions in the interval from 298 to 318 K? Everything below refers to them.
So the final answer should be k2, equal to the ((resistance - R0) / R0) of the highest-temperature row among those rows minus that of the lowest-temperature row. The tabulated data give -0.022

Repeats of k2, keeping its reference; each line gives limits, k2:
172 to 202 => 0.046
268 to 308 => 0.001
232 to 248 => 0.009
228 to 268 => 0.003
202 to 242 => -0.031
